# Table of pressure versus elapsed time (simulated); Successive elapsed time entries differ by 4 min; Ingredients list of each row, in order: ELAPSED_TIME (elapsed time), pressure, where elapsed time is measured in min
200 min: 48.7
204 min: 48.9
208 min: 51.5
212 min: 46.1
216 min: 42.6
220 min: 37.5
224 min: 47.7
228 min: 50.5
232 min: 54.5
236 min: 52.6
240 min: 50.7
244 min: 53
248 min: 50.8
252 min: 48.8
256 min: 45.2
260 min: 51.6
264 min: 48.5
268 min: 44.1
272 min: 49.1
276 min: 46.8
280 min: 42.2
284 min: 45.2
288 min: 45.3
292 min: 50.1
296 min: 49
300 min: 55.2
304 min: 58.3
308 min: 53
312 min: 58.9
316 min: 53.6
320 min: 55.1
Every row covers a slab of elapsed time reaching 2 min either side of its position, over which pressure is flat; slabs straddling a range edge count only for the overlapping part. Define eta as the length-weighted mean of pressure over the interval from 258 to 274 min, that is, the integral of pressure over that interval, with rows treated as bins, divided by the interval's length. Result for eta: 48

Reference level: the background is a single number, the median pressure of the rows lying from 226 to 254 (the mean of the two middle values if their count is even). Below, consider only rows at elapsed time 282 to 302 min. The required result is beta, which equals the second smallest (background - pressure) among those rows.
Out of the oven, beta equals 1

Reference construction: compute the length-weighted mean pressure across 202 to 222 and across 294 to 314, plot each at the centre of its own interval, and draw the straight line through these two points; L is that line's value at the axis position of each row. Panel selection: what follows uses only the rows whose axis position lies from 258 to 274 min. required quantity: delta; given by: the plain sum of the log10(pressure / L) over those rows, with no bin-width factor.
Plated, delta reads -0.09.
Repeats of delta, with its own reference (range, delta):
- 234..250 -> 0.12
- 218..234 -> 0.01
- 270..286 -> -0.23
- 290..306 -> -0.04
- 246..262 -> -0.02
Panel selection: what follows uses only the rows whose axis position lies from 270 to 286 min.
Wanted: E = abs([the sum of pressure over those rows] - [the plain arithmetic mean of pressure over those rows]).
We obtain 137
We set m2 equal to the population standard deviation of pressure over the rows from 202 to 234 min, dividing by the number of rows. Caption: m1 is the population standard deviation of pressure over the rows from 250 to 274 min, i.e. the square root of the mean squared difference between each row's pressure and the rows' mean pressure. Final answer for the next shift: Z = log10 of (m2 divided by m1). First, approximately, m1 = 2.52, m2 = 5.0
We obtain 0.30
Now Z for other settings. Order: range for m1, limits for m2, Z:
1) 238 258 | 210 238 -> 0.32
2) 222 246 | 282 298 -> 0.00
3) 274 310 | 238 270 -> -0.23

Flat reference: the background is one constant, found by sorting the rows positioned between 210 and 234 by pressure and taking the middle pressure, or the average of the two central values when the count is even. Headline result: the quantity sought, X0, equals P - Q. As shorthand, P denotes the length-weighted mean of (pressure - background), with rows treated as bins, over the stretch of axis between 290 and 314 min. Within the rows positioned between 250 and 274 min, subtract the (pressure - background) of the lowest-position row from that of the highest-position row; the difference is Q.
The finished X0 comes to 7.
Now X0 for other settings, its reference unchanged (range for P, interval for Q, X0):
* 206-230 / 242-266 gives 4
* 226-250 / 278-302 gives -8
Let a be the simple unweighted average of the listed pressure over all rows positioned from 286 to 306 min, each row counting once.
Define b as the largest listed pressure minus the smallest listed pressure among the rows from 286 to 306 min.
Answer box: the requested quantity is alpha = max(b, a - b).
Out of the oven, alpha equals 39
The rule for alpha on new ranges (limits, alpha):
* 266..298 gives 39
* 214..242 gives 31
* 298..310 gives 50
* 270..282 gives 39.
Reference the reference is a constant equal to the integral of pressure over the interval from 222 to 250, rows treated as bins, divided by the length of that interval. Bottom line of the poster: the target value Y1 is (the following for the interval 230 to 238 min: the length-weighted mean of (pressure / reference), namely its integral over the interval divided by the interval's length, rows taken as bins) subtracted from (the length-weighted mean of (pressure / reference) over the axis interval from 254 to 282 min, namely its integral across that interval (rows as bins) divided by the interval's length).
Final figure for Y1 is -0.1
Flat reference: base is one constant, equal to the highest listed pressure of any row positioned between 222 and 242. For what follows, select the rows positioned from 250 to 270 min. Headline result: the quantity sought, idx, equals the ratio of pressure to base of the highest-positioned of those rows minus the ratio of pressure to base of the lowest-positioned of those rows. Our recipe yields -0.09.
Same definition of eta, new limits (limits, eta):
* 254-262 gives 48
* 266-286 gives 45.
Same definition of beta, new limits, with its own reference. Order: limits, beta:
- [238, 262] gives -1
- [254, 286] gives 2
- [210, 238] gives -2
